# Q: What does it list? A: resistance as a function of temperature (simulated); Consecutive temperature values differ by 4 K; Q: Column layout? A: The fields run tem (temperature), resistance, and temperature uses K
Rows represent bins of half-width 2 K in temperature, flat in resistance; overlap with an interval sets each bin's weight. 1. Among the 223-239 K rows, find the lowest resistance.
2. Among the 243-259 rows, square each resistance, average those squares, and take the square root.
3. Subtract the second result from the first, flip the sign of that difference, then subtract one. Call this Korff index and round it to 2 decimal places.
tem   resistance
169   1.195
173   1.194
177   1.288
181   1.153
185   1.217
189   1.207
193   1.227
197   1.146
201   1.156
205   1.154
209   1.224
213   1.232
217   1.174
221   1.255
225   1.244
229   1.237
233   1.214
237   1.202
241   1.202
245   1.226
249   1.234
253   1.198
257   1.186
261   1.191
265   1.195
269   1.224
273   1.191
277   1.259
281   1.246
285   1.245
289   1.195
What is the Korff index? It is -0.99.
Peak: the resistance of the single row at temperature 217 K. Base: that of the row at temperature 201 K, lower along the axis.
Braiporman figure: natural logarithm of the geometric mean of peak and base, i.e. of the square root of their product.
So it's 0.153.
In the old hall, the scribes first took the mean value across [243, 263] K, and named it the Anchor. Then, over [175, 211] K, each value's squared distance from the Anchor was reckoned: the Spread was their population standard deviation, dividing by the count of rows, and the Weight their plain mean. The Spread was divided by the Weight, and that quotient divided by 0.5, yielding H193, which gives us 1.9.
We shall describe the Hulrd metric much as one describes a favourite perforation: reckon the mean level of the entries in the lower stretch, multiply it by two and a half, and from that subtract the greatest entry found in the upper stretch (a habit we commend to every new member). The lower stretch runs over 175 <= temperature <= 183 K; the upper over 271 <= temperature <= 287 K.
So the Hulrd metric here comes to 1.79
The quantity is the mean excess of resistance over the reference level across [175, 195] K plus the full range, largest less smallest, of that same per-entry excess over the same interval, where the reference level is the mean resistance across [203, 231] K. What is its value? 0.14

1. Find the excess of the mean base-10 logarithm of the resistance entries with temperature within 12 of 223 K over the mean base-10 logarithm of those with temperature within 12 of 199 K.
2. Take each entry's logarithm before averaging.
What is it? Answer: 0.015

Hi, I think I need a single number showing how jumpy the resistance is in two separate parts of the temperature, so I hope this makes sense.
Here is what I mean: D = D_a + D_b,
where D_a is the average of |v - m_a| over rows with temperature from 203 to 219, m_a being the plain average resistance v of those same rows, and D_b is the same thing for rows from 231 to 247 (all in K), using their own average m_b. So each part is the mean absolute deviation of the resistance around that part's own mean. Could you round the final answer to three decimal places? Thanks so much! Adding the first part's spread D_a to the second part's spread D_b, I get 0.041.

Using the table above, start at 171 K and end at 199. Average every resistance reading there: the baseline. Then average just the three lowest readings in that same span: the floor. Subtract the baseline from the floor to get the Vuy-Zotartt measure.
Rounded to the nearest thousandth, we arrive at -0.040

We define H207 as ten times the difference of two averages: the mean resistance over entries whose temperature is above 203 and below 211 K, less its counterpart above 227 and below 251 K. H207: -0.30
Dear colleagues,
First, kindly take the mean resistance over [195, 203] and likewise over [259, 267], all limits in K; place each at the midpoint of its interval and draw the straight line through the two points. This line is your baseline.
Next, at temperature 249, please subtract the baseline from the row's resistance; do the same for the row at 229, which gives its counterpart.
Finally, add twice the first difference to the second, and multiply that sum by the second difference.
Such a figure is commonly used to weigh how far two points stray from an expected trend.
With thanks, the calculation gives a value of 0.011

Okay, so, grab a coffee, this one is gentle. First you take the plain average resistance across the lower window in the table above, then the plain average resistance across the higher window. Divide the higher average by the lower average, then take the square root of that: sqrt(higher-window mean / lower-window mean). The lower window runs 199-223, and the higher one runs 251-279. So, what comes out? 1.00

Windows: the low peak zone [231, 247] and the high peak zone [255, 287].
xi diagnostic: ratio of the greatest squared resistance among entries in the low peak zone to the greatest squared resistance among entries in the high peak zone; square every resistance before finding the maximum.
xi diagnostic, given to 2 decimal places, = 0.95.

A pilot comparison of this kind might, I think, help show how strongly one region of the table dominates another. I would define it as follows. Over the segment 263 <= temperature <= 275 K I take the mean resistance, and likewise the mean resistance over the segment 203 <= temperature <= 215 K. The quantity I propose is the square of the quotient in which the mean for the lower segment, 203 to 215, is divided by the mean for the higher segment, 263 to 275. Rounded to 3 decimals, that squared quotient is 1.000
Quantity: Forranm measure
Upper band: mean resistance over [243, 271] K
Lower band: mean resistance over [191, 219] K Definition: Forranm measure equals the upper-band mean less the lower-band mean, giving 0.020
